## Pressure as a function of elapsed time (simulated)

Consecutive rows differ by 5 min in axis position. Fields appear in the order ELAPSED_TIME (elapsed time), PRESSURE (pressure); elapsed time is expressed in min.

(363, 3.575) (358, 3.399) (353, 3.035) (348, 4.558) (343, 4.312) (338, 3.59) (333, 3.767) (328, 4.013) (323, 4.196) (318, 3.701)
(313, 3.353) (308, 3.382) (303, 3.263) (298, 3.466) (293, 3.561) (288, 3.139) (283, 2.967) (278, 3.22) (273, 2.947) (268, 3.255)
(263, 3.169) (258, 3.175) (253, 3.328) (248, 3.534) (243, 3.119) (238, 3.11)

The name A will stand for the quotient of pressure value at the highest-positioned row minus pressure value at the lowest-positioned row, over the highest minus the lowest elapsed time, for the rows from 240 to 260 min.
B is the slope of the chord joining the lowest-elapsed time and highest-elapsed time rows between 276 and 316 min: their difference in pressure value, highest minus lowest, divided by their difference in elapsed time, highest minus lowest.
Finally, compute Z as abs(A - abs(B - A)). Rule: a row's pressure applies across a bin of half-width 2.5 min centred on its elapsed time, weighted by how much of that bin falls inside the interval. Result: 0.004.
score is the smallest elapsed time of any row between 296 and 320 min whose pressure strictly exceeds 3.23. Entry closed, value 298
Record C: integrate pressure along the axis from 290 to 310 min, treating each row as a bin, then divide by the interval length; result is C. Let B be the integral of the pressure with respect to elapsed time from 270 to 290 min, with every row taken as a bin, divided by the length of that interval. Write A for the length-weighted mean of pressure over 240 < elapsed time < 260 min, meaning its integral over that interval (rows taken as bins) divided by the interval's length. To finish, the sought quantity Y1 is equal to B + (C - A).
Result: 3.2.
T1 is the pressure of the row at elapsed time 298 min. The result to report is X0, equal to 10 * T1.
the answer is 35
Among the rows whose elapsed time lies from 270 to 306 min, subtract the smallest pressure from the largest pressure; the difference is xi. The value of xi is 0.6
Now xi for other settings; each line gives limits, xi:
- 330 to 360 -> 1.5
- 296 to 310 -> 0.2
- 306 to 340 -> 0.8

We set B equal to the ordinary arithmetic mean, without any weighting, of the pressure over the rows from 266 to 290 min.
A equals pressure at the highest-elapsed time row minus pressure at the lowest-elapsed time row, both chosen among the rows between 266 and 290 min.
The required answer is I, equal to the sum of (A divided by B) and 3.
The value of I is 2.96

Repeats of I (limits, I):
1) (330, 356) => 2.81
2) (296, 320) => 3.07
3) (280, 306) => 3.09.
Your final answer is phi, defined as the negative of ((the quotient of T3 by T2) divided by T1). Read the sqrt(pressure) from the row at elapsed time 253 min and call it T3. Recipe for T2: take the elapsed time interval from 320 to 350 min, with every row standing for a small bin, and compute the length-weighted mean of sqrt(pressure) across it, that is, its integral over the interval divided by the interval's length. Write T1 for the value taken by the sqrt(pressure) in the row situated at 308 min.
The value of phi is -0.49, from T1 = 1.84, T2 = 2.01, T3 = 1.82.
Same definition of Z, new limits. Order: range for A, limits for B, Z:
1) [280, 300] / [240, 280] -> 0.003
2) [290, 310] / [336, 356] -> 0.037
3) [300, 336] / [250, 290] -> 0.005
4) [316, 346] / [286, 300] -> 0.016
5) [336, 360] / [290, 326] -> 0.040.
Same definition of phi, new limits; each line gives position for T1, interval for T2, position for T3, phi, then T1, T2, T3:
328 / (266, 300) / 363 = -0.53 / 2.00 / 1.79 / 1.89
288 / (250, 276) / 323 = -0.65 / 1.77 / 1.78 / 2.05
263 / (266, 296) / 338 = -0.60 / 1.78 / 1.78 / 1.89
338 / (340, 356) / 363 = -0.50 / 1.89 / 1.98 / 1.89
